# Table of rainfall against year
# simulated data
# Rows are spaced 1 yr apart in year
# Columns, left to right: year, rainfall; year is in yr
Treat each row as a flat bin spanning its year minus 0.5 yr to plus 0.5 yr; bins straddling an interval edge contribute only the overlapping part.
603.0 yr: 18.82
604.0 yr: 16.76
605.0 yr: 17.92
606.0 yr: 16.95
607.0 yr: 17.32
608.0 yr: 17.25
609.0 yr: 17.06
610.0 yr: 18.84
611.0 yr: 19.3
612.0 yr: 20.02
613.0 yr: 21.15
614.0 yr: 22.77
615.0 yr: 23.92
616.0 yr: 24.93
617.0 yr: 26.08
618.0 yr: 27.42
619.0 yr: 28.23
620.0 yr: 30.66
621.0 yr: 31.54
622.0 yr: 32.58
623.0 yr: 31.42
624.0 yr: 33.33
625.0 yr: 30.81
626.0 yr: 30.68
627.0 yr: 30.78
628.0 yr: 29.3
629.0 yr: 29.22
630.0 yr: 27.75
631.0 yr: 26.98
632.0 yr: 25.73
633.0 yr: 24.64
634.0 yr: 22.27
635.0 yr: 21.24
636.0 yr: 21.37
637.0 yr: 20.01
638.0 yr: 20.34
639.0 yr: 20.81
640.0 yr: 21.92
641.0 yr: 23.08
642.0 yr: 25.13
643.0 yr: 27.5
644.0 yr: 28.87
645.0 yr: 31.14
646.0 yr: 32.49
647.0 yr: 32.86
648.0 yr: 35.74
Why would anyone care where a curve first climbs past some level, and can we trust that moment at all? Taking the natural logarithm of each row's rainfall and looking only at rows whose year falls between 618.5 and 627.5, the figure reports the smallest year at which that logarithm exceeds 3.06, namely 619.0 yr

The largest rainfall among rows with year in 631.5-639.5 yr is 25.73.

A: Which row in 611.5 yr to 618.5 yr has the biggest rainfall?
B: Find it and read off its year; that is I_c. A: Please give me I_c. 618.0 yr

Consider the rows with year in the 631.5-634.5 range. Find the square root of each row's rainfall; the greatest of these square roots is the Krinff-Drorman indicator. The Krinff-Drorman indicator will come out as 5.1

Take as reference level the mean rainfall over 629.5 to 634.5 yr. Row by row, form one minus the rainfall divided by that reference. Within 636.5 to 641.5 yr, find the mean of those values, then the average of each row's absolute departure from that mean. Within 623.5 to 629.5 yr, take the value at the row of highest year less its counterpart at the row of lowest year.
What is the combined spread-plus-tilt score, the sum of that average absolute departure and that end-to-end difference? 0.201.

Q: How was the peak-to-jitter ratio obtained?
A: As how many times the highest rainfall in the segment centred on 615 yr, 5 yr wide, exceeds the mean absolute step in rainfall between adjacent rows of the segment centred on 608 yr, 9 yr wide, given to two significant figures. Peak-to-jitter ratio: 36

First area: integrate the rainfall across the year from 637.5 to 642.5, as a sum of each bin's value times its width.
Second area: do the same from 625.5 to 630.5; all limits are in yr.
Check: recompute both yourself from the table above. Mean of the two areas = 130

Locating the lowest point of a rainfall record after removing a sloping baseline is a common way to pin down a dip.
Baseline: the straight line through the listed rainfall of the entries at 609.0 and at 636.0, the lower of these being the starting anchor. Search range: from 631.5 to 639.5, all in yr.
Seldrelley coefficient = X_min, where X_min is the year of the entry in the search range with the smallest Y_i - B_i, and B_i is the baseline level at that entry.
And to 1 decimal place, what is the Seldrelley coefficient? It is 637.0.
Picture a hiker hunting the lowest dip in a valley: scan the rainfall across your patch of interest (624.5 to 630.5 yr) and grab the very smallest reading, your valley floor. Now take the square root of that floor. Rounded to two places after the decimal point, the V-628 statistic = 5.27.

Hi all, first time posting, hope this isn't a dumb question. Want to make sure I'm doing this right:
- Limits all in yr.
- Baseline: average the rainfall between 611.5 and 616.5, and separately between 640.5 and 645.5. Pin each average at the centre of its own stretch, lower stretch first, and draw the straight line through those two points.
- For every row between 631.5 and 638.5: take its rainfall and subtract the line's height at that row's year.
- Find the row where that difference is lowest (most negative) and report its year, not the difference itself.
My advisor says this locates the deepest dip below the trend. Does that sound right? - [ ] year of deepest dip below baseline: 637.0 yr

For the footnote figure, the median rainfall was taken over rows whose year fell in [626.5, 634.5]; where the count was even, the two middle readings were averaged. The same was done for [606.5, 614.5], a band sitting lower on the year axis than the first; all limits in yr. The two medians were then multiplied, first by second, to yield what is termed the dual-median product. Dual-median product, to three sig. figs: 522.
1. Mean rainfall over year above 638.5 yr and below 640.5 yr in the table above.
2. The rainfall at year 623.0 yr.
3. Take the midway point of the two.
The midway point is 26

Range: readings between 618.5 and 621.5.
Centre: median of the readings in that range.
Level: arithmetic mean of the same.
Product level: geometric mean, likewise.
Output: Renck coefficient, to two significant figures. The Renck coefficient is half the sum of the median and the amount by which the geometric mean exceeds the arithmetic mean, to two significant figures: 15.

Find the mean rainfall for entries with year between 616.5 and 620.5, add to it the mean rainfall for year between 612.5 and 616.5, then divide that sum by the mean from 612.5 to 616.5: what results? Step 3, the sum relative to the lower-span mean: 2.21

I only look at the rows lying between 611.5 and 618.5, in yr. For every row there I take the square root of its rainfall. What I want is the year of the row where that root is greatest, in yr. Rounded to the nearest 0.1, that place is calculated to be 618.0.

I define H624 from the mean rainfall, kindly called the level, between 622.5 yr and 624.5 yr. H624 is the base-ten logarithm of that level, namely 1.51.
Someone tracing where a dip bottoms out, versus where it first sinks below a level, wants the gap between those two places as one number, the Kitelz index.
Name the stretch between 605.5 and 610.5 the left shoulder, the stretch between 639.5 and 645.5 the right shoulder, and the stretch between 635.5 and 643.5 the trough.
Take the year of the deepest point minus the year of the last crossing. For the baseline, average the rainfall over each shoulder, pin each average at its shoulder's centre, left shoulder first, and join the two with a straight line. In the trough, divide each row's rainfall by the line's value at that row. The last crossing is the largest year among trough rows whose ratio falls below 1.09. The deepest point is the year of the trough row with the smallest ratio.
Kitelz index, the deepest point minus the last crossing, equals -6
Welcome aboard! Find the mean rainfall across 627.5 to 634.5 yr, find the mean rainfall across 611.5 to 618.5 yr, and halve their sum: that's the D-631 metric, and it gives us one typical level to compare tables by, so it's 25.2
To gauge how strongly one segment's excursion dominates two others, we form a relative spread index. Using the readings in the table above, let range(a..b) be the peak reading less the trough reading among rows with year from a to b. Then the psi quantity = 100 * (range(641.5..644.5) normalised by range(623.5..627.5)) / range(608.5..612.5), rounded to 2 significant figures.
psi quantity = 48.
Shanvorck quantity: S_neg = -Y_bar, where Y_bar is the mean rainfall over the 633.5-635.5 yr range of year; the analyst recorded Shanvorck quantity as -22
